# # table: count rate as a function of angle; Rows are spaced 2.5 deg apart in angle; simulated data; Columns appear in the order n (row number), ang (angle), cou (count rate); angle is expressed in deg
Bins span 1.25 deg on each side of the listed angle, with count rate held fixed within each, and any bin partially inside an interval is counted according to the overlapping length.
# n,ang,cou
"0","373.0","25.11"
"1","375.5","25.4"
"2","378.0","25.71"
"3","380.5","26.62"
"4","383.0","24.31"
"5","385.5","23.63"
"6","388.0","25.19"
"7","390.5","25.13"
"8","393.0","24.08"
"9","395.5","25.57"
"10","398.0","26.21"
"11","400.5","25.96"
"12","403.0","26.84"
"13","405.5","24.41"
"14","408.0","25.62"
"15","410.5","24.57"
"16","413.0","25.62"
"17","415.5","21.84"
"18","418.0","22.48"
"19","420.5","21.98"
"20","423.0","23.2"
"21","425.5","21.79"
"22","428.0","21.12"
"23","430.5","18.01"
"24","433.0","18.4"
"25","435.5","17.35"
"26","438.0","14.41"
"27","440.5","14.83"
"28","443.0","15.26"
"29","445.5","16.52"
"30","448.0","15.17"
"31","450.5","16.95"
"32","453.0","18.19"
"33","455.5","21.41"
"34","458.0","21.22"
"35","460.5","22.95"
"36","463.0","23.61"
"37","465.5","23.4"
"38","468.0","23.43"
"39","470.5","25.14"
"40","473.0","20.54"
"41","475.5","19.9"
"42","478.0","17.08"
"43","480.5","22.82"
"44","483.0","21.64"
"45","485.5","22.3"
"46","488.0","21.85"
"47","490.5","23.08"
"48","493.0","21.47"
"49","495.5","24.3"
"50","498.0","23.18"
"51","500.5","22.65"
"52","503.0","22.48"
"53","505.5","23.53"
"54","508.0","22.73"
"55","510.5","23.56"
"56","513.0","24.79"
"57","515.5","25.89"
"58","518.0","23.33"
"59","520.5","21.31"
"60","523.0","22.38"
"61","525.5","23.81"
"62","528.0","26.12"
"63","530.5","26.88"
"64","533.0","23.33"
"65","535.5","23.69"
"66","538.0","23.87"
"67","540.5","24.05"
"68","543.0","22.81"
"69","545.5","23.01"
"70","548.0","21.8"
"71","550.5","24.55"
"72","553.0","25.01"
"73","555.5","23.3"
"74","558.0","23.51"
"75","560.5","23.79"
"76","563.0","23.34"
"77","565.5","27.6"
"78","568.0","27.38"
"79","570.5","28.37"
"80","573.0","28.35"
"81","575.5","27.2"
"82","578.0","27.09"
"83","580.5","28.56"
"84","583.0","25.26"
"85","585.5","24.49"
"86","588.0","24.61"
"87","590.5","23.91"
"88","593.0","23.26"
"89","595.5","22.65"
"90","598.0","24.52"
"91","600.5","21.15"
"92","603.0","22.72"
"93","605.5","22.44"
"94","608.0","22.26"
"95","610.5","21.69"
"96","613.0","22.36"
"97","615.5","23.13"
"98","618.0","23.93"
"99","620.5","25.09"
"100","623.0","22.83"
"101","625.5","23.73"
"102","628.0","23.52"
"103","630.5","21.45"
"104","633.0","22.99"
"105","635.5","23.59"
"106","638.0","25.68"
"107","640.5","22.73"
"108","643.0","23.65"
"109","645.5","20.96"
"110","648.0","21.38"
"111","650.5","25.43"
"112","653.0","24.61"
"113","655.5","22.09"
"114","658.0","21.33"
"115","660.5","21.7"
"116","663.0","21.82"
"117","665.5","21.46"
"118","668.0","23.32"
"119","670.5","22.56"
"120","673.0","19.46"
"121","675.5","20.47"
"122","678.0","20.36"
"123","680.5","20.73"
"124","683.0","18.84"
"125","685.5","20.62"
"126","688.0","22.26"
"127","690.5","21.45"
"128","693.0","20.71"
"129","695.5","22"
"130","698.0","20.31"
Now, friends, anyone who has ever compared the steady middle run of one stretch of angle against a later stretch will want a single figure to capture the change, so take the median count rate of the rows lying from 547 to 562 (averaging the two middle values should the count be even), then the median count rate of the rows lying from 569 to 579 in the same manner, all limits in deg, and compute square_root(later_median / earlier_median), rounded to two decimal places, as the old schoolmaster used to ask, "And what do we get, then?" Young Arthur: 1.08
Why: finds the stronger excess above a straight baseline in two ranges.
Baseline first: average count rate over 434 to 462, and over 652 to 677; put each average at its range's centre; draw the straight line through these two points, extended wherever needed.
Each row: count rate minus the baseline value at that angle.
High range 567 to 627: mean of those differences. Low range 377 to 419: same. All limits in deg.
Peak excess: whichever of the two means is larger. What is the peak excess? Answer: 8.2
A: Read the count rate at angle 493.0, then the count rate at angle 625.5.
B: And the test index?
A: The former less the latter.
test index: -2.3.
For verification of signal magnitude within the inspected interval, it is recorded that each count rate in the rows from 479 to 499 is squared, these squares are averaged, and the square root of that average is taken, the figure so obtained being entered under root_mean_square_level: 22.6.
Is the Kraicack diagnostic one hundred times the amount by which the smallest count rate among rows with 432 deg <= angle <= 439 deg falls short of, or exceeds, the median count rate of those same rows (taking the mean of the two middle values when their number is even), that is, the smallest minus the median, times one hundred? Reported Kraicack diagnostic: -294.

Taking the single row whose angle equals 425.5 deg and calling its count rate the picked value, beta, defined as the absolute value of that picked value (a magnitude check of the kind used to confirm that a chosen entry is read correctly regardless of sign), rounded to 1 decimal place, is 21.8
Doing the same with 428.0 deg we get 21.1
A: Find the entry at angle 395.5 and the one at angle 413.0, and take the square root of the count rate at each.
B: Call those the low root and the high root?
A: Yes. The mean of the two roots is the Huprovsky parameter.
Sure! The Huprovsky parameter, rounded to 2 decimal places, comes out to 5.06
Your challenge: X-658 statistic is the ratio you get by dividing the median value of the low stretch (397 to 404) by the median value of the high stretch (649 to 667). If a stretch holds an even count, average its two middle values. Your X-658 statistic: 1.2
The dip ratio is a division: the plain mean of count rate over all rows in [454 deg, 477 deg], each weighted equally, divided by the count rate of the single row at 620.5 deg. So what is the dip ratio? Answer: 0.89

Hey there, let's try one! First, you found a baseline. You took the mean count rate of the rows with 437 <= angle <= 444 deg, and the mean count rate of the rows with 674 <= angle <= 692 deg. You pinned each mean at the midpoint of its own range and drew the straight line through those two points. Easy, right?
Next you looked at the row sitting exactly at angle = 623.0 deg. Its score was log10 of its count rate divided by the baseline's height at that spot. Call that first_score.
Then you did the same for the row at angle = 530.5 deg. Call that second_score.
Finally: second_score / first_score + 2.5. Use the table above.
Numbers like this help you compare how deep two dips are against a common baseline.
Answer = 5.2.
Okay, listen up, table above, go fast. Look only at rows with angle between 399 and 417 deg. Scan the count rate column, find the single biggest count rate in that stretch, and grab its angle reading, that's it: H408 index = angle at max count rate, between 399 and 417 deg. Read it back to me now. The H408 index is 403.0 deg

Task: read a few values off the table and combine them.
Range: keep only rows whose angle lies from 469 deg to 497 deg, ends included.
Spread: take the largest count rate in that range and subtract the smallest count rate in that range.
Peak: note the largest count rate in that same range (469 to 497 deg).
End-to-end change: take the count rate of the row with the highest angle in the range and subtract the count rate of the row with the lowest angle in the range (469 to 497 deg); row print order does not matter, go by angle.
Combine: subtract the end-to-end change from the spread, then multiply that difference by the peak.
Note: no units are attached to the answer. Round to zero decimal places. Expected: 224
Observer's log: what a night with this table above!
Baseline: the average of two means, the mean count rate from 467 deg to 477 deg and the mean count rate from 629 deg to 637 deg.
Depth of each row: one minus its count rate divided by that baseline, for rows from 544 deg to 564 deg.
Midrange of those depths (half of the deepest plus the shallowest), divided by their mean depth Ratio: 0.88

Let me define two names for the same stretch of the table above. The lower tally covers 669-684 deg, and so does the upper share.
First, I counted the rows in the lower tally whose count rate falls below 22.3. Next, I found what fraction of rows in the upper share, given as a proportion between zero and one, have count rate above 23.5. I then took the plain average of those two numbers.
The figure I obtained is 2.5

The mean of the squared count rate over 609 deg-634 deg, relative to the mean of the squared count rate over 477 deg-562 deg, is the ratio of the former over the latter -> 0.98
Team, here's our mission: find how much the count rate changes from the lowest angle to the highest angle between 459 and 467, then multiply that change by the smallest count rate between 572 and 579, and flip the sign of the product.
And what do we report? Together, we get -12.2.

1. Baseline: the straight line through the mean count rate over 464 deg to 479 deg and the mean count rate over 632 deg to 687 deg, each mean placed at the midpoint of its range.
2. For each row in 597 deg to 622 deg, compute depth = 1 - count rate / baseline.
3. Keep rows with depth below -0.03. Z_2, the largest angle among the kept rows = 620.5 deg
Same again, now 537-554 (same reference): 553.0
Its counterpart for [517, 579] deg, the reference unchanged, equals 578.0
